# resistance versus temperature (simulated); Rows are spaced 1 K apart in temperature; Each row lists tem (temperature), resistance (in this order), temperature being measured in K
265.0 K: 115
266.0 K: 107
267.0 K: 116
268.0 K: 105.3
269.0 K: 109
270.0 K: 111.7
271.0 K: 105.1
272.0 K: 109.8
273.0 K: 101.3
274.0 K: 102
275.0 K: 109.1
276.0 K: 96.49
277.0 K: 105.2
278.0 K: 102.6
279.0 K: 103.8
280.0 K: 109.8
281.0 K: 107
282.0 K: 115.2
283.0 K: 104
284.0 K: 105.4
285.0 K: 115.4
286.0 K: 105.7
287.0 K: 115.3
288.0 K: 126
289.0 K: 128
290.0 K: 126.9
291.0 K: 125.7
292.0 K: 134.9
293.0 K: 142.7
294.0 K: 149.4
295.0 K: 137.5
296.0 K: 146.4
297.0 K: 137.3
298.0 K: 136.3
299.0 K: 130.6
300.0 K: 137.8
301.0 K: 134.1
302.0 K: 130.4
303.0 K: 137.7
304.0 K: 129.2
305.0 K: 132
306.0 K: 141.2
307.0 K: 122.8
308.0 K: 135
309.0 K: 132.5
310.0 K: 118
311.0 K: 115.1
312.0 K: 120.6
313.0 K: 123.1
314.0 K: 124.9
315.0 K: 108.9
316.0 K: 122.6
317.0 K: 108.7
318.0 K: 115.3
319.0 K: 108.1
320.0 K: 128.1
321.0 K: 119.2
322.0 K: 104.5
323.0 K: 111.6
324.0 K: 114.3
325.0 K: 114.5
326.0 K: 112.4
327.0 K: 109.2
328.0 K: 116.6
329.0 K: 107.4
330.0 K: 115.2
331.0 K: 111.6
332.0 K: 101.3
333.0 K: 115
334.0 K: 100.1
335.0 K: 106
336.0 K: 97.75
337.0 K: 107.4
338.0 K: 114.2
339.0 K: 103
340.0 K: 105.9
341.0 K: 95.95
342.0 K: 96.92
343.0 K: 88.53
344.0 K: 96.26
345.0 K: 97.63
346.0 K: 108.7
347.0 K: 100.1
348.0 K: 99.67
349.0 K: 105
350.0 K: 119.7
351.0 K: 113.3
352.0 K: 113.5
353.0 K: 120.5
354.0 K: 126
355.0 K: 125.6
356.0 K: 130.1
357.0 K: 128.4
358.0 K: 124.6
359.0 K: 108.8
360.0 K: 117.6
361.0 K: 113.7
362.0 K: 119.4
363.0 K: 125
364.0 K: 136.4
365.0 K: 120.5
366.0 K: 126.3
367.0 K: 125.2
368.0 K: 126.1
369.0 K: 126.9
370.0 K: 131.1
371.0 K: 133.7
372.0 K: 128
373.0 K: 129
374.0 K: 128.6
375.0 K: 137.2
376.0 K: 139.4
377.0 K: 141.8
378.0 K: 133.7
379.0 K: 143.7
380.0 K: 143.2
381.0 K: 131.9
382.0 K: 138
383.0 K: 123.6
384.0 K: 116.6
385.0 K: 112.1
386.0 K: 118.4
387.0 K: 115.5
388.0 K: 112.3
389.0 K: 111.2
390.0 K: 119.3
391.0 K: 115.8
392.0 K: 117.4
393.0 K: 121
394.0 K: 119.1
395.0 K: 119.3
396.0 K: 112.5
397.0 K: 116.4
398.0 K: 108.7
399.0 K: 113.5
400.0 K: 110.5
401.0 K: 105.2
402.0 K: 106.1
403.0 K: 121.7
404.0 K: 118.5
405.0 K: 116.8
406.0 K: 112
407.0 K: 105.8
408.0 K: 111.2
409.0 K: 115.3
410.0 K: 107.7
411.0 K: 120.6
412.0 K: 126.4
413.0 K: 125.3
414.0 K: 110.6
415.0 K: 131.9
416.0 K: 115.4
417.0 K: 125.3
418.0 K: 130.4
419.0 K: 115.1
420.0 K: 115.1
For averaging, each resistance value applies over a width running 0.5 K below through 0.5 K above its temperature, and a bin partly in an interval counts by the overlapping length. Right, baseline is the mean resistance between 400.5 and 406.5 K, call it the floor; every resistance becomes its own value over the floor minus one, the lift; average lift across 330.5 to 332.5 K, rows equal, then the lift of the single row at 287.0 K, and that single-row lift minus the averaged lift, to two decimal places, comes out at 0.08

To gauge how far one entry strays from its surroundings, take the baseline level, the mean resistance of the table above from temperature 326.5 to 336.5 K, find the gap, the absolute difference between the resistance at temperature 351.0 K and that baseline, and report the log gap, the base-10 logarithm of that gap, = 0.72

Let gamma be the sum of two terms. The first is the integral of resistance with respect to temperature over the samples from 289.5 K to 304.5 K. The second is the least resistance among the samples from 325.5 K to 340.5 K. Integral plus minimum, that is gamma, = 2135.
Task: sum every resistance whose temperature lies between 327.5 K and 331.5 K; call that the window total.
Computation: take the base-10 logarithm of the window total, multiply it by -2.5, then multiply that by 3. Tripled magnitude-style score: -19.9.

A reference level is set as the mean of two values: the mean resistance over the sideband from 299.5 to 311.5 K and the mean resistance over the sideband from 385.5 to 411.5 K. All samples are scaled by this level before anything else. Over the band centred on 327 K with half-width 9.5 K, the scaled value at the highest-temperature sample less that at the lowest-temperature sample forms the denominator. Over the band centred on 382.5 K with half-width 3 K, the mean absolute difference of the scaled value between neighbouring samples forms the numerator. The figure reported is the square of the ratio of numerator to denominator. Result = 0.24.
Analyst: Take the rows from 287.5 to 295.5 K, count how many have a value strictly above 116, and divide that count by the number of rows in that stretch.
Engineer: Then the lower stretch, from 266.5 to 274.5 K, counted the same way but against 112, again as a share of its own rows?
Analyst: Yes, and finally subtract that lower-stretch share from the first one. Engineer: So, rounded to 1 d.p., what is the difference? 0.9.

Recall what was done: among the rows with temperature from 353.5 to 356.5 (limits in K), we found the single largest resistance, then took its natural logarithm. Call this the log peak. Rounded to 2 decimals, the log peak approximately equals 4.87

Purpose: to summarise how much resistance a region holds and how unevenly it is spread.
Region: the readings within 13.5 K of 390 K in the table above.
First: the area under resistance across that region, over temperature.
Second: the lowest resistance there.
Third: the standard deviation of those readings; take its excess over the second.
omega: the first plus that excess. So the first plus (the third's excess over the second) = 3154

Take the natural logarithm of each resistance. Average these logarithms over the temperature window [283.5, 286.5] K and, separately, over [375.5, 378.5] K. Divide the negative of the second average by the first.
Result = -1.05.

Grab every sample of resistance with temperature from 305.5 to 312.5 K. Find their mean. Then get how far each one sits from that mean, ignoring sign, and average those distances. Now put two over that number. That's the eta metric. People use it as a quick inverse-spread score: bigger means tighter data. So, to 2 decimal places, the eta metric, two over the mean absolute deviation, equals 0.24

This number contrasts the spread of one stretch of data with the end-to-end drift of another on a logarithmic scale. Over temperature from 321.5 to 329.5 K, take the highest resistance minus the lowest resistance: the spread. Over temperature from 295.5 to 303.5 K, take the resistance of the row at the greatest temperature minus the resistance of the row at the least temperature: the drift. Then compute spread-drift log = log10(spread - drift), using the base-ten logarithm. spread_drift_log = 1.3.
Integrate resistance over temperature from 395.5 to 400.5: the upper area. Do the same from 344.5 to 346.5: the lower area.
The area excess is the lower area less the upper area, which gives -355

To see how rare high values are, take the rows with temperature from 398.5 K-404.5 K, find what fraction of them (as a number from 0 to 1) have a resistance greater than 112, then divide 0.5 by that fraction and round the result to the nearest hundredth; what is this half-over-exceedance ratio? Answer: 1.00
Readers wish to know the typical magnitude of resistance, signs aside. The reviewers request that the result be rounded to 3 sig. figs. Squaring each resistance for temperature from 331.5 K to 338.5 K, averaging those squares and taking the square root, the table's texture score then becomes 106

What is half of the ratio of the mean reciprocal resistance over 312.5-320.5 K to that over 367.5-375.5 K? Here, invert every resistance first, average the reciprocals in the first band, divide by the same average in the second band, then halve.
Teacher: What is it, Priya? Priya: 0.556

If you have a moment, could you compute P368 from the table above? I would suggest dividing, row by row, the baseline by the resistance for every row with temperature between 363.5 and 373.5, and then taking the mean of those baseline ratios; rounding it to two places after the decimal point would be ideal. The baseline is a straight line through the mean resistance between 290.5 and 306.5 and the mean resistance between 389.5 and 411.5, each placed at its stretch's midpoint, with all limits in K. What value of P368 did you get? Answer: 0.95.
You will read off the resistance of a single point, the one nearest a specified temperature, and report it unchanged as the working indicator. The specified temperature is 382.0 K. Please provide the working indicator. 138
